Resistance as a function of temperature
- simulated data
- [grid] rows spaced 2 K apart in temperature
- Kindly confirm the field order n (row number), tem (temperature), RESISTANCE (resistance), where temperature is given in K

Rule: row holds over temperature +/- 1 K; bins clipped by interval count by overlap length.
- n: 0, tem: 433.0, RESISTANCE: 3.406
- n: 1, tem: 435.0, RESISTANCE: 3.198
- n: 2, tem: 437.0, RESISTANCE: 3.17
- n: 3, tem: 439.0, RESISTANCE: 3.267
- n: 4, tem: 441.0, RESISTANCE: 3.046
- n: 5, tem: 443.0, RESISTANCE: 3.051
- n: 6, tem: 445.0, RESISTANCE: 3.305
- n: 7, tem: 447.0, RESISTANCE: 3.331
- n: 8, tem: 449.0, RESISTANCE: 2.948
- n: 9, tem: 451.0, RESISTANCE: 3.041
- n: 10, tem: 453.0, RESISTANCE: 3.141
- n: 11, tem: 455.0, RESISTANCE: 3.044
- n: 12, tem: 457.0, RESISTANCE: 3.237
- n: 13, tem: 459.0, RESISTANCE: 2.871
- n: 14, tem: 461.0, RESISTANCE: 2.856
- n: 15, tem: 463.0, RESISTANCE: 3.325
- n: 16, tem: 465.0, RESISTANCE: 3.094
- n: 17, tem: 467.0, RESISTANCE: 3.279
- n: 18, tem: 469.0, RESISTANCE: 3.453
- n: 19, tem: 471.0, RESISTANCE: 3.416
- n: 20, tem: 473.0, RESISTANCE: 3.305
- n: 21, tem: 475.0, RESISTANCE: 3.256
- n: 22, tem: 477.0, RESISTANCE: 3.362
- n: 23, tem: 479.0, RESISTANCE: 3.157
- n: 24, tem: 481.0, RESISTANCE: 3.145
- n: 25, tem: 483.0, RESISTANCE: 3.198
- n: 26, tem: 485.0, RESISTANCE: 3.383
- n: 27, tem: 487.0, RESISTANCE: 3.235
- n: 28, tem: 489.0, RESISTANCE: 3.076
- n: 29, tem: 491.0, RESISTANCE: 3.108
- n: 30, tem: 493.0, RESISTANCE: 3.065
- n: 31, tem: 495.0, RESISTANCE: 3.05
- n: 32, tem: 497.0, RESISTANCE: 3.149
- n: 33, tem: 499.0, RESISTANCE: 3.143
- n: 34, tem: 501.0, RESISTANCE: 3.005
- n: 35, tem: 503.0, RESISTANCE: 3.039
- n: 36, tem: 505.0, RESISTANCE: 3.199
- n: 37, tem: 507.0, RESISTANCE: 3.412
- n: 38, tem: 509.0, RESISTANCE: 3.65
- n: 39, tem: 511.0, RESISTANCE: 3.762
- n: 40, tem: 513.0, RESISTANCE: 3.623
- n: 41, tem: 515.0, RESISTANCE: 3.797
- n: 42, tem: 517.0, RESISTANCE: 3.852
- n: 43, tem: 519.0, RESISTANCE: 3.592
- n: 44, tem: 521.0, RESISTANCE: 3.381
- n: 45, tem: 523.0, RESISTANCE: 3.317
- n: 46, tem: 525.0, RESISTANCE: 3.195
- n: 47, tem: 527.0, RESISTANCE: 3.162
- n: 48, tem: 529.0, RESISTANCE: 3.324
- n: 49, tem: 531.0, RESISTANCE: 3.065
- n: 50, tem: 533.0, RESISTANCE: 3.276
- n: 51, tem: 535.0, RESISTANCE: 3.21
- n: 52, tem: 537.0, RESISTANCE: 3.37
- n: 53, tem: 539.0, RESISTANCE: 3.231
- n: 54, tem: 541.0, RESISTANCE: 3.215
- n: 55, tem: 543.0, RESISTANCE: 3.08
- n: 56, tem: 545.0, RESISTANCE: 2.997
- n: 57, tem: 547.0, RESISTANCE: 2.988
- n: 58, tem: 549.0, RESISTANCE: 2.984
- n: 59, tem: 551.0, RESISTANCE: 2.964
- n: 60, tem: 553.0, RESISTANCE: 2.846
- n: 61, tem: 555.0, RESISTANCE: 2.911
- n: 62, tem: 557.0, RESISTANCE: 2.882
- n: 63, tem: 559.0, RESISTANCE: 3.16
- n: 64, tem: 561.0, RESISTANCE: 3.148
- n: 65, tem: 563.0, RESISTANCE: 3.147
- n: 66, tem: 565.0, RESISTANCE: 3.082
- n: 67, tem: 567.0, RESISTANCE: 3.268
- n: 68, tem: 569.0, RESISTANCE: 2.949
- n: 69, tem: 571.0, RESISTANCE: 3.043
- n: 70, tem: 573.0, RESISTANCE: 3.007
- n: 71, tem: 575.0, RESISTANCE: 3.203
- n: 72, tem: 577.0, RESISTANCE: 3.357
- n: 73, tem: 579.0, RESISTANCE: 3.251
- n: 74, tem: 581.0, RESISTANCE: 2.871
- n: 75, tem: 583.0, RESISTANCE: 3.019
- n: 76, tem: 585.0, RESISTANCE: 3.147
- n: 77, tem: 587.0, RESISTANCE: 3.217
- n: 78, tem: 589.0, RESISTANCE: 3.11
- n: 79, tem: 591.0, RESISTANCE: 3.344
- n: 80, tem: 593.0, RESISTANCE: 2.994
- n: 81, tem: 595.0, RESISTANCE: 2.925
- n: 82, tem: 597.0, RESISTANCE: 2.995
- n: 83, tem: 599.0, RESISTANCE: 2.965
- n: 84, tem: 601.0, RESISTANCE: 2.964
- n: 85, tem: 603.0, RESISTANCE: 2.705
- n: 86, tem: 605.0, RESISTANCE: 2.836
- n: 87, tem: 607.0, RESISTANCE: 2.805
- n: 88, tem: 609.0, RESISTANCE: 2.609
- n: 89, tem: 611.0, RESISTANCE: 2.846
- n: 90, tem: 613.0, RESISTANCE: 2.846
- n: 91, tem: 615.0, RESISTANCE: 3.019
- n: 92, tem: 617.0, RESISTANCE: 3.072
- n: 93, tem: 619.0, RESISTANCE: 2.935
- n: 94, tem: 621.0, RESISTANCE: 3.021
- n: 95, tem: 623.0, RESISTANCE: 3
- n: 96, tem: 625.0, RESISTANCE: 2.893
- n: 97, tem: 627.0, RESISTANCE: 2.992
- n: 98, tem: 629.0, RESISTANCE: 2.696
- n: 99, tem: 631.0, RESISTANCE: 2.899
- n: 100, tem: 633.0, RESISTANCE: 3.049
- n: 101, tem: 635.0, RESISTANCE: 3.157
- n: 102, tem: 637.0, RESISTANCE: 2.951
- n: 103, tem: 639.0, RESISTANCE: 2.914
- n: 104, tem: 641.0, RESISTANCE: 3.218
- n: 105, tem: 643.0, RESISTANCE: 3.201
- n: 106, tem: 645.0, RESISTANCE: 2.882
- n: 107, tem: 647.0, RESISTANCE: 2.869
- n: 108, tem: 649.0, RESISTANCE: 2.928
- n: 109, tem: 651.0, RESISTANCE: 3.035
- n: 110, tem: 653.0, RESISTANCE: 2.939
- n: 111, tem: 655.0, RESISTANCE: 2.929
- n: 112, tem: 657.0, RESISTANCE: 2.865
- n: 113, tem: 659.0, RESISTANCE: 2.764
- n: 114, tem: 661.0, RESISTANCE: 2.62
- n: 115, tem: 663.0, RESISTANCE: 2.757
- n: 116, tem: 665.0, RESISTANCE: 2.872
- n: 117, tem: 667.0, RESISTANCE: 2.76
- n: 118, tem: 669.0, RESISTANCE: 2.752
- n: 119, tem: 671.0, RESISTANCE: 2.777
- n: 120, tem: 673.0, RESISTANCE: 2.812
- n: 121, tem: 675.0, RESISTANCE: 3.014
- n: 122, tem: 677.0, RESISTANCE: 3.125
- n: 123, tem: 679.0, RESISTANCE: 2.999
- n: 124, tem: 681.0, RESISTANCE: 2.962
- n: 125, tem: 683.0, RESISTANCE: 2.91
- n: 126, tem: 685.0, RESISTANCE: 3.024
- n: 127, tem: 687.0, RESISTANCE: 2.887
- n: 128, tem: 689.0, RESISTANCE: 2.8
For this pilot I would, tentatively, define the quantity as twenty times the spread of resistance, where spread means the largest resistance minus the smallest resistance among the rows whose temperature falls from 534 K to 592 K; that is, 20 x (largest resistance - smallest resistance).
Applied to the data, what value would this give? 10.5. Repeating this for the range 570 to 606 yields 13.0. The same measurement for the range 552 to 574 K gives 8.4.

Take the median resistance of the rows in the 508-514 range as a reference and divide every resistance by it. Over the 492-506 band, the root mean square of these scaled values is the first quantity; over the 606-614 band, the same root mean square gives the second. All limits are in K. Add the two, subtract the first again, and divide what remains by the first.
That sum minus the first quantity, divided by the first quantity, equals 0.90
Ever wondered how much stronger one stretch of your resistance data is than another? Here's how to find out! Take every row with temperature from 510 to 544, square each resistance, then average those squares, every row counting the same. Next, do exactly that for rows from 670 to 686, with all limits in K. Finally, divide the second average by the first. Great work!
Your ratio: 0.760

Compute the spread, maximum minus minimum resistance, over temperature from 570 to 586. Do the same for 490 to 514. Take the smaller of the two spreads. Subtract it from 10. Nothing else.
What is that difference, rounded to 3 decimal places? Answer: 9.514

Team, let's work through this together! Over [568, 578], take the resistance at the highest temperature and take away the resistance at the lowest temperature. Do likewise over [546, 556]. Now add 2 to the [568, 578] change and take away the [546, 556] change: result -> 2.5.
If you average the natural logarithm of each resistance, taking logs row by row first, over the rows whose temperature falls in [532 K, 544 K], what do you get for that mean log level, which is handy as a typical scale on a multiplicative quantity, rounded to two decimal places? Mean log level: 1.17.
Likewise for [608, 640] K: 1.07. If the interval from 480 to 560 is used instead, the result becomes 1.17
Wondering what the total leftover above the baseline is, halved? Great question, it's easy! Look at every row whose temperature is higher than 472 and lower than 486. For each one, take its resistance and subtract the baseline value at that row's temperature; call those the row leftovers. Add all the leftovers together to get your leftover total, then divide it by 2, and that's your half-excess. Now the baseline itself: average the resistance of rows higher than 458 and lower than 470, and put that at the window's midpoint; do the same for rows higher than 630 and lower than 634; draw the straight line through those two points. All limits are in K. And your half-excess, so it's 0.4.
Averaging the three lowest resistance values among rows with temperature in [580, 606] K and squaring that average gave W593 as 7.9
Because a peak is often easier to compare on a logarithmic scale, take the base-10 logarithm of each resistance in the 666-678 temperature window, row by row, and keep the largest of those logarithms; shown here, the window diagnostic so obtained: 0.49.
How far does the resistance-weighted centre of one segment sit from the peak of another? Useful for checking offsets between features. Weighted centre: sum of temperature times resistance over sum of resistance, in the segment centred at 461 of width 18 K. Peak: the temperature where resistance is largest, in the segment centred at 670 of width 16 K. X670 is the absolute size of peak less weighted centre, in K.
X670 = 215.9 K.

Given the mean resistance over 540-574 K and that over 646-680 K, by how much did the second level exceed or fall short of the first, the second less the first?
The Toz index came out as -0.17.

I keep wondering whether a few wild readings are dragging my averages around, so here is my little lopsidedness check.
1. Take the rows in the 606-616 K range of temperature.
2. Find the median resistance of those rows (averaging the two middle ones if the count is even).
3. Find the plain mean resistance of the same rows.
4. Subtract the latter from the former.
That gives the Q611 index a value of 0.02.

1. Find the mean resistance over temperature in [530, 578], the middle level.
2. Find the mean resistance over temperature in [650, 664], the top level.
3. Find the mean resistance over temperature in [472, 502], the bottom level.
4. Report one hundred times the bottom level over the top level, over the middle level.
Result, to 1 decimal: 36.0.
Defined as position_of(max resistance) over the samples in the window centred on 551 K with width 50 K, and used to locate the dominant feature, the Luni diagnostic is 537.0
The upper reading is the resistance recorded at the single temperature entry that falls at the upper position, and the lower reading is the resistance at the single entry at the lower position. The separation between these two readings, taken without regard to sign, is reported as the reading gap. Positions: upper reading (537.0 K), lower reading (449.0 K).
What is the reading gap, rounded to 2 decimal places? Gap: 0.42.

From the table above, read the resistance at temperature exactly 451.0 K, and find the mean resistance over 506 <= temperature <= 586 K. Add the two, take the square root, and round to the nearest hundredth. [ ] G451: 2.50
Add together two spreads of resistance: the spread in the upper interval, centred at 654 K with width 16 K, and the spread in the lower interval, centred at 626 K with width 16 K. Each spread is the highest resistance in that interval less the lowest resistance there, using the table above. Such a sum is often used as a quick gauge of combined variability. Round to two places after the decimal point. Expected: 0.77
